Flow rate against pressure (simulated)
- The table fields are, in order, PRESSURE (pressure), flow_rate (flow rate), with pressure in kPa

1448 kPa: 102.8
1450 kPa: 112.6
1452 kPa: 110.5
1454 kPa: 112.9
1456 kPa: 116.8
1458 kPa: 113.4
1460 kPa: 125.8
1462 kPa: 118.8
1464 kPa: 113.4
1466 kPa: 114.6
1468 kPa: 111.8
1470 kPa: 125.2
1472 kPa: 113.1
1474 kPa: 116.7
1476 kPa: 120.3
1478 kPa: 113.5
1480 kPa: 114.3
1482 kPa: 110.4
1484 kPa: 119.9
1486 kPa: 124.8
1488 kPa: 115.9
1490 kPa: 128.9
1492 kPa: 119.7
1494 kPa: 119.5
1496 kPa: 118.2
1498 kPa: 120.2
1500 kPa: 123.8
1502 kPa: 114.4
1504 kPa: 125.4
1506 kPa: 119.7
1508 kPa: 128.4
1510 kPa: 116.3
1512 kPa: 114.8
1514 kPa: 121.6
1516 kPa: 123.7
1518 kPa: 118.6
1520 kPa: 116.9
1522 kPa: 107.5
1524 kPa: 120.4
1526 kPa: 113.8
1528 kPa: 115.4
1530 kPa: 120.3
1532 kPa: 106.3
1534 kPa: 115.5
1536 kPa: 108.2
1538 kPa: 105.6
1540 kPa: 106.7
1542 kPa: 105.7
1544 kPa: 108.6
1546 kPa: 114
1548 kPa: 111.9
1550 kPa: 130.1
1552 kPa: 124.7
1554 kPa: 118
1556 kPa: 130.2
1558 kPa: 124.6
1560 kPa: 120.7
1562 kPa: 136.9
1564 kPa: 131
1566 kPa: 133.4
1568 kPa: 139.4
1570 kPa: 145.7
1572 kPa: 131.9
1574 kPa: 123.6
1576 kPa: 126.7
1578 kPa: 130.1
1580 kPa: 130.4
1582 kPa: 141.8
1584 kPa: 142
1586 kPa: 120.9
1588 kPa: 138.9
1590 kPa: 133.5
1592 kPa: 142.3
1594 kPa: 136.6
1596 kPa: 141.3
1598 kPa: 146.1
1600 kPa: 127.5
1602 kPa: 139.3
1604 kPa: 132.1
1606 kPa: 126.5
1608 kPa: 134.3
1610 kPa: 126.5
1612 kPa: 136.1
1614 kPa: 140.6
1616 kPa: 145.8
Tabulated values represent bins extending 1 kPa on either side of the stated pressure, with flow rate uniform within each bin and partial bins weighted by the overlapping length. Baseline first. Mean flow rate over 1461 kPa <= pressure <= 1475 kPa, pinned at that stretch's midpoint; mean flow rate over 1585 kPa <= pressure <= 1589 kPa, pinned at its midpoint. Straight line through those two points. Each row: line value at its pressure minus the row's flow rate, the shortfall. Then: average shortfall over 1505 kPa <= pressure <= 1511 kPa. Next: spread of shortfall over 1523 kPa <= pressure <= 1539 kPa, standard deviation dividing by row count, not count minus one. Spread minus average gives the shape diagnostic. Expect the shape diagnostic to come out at 6.5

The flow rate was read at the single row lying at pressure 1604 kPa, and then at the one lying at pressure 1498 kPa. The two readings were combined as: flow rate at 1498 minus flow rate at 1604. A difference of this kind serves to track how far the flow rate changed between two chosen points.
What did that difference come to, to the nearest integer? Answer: -12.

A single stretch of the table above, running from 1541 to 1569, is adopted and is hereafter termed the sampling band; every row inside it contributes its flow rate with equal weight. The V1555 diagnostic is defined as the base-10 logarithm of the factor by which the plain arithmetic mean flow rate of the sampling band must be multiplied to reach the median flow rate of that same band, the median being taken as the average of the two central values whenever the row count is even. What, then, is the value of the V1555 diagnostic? 0.0040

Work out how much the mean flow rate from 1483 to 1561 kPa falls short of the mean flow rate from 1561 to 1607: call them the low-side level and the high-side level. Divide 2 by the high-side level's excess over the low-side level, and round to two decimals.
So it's 0.12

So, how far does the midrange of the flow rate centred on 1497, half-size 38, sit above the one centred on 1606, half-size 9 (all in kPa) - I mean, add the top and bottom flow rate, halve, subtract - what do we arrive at -18.7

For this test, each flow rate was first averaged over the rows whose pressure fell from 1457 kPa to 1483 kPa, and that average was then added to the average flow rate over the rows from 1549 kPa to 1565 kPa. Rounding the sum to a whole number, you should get 243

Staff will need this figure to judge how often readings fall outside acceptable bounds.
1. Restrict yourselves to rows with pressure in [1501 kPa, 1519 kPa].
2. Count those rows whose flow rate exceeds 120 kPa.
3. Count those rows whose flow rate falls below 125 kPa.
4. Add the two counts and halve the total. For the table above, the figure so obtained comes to 5.50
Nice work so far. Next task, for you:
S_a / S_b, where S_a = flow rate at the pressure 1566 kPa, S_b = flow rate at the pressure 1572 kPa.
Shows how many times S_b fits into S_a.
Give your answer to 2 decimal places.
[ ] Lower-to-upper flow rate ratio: 1.01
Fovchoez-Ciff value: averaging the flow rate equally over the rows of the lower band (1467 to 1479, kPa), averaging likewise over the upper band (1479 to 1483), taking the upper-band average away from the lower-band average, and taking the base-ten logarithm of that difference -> 0.65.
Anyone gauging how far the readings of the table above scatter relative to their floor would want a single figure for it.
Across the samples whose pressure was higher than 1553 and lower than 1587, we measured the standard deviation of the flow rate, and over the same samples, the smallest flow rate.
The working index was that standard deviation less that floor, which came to -110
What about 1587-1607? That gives -120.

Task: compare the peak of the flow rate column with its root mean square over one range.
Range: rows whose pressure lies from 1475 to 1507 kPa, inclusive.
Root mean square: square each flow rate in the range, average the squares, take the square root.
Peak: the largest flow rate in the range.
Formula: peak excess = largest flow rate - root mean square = 9.5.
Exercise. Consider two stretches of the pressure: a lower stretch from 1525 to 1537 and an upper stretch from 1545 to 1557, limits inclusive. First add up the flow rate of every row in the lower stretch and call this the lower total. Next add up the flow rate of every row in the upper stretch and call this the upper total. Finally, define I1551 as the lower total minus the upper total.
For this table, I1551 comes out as -49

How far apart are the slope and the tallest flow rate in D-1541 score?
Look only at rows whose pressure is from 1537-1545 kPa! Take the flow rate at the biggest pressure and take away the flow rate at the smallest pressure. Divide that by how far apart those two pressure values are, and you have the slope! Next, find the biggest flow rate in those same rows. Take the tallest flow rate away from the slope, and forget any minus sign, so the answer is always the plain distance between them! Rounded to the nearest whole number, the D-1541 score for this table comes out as 108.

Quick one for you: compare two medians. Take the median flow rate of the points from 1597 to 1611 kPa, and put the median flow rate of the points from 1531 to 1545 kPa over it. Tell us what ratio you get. 0.81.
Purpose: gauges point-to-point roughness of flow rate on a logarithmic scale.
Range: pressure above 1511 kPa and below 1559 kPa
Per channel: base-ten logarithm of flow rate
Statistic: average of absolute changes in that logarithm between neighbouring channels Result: 0.0234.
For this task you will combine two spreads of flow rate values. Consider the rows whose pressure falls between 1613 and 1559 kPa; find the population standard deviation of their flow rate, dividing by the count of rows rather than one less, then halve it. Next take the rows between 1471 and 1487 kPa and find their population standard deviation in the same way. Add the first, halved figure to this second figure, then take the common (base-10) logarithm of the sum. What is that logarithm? 0.90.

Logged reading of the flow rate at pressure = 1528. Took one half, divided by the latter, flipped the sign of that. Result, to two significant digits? -0.0043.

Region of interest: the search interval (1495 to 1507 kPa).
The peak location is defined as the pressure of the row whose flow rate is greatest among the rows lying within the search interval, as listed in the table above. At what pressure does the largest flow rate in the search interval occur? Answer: 1504 kPa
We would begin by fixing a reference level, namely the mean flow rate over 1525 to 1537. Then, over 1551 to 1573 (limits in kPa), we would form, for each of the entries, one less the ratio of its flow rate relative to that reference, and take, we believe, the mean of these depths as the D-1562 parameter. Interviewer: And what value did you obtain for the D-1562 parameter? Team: -0.15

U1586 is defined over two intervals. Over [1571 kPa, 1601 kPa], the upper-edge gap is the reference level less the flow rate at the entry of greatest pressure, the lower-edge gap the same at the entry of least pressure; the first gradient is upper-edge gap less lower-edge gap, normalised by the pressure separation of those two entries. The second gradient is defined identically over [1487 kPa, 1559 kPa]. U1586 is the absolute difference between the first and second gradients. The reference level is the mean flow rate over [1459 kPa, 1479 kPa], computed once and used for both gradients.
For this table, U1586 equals 0.28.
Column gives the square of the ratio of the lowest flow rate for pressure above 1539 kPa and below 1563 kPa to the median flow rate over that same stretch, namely 0.78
